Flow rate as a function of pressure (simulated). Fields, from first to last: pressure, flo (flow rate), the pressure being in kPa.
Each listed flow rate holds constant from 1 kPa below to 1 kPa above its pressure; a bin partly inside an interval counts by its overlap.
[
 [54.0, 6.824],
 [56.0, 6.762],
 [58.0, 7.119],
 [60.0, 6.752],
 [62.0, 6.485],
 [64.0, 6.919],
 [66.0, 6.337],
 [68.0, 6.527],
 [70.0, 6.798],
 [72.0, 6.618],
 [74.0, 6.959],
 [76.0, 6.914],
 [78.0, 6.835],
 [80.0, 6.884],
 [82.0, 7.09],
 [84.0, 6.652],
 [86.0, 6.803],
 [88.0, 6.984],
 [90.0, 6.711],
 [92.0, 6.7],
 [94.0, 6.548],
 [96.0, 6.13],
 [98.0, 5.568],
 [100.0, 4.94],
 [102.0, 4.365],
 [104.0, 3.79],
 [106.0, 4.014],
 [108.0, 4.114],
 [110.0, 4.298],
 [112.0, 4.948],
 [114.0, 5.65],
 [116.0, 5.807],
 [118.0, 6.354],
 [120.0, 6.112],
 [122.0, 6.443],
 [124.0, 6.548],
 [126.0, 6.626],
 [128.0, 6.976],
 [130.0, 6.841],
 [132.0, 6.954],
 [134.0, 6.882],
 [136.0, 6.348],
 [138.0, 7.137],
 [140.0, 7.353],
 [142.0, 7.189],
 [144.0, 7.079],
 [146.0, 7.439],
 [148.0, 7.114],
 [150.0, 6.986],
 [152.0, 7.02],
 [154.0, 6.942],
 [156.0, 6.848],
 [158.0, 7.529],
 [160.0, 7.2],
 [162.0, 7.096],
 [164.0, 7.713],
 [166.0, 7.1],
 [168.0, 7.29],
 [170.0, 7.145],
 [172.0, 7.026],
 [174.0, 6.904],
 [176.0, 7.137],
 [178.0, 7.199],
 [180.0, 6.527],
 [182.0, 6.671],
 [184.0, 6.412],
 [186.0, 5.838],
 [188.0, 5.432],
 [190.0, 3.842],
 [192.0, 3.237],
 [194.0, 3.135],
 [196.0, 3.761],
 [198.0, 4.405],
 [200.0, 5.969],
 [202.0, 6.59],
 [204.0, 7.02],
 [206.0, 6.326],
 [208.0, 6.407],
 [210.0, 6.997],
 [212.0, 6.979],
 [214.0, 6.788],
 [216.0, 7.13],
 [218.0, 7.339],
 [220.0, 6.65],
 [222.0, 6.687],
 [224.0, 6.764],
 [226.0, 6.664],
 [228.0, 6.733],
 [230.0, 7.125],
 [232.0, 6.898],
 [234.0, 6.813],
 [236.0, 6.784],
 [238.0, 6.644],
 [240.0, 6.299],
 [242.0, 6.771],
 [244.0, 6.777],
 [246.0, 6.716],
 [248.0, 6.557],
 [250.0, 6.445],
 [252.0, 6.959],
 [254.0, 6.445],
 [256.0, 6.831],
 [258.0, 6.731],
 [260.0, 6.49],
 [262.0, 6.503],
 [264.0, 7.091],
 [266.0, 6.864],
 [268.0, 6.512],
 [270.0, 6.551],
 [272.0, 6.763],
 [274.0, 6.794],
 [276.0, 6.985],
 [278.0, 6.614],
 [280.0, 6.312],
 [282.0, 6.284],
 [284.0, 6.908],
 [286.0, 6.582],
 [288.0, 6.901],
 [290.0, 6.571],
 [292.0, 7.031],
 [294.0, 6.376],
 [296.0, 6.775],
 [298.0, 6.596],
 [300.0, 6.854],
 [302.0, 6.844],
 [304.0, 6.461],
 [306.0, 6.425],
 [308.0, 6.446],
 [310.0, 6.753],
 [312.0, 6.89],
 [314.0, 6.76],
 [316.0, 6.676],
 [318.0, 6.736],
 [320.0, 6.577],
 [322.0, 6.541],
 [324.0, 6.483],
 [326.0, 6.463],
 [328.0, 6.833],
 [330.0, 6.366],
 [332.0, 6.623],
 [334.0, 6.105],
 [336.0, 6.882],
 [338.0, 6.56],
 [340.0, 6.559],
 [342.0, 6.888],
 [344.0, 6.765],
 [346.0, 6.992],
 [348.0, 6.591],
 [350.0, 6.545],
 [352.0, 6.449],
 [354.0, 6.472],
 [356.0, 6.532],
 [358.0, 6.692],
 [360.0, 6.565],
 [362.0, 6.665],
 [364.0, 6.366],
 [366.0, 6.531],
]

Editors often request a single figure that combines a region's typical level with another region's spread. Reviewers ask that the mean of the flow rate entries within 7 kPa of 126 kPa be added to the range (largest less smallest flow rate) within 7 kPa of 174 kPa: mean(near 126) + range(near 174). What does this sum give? 7.4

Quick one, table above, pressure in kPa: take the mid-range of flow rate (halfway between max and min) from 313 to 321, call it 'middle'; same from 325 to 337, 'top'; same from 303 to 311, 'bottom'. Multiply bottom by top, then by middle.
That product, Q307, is 285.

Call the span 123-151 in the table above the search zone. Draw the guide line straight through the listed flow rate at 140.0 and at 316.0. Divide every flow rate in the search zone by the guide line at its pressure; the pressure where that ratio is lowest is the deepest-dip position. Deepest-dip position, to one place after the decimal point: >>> 136.0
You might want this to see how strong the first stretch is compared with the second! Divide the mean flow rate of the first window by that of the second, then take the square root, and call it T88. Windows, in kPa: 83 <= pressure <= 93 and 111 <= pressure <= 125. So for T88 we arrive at 1.06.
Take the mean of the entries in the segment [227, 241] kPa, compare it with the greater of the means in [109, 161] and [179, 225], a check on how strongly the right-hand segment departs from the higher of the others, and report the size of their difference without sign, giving 0.12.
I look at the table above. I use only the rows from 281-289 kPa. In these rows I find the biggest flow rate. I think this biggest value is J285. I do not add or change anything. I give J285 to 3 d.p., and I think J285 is 6.908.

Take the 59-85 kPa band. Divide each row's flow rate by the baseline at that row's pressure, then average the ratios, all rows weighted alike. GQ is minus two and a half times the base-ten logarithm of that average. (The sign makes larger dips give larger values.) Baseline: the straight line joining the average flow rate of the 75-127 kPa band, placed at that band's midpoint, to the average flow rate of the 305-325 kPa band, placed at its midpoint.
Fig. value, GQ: -0.16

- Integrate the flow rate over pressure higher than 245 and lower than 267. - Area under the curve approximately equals 147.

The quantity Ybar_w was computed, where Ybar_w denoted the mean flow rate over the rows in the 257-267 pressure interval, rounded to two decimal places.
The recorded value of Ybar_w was 6.74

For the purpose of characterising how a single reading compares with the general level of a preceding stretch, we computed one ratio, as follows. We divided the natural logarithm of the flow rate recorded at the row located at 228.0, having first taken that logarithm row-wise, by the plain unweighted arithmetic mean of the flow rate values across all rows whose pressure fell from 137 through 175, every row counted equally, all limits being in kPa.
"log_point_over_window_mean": 0.27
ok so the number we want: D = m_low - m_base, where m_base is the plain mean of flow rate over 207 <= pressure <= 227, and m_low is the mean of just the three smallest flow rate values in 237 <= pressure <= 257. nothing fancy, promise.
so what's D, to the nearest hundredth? -0.44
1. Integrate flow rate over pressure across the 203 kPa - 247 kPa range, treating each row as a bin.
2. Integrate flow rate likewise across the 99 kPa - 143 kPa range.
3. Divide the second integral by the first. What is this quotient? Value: 0.87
